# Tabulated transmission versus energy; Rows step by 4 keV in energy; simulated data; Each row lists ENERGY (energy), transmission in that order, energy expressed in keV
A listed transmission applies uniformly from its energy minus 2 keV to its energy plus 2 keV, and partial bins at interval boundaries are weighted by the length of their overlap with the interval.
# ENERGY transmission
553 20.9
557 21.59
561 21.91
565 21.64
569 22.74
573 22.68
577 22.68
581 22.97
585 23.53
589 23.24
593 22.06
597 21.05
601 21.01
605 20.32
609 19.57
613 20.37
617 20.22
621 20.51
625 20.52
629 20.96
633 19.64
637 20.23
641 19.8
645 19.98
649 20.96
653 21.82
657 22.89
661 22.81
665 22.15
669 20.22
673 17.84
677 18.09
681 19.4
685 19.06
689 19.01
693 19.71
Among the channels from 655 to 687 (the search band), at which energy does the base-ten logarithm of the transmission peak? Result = 657 keV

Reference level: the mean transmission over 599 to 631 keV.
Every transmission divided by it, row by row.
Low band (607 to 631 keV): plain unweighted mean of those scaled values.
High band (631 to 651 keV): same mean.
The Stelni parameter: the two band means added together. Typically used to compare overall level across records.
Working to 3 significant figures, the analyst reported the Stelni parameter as 1.98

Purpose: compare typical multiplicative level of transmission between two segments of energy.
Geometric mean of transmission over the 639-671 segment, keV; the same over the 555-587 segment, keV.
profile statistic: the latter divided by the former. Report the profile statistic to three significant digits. 1.05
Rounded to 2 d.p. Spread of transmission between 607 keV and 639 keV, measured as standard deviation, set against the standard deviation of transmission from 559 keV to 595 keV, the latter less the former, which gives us 0.16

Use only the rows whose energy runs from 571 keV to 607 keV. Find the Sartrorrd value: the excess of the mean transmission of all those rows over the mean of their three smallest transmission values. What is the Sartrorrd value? 1.4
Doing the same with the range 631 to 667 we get 1.3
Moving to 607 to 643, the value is 0.5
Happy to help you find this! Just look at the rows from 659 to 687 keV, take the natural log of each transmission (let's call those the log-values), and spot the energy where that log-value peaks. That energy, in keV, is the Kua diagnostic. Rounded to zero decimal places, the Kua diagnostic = 661 keV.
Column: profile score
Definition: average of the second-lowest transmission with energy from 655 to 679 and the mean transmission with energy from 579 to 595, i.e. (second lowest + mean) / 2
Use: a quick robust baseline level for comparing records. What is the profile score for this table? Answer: 20.5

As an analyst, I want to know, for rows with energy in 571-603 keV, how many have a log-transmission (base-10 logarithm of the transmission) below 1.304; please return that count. 0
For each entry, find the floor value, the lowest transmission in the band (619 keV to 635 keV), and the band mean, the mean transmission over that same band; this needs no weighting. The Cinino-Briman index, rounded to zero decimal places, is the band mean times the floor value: 401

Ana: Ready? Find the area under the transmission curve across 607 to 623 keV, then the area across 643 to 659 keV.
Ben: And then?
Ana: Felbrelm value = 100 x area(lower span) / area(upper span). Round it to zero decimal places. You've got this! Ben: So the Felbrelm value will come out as 94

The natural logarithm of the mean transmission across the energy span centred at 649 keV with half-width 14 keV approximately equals 3.05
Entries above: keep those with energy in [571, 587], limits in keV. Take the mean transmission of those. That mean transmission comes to 23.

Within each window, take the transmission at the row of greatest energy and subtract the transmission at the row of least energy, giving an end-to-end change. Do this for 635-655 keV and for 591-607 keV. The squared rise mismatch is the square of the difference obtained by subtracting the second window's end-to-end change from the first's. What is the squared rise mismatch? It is 11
